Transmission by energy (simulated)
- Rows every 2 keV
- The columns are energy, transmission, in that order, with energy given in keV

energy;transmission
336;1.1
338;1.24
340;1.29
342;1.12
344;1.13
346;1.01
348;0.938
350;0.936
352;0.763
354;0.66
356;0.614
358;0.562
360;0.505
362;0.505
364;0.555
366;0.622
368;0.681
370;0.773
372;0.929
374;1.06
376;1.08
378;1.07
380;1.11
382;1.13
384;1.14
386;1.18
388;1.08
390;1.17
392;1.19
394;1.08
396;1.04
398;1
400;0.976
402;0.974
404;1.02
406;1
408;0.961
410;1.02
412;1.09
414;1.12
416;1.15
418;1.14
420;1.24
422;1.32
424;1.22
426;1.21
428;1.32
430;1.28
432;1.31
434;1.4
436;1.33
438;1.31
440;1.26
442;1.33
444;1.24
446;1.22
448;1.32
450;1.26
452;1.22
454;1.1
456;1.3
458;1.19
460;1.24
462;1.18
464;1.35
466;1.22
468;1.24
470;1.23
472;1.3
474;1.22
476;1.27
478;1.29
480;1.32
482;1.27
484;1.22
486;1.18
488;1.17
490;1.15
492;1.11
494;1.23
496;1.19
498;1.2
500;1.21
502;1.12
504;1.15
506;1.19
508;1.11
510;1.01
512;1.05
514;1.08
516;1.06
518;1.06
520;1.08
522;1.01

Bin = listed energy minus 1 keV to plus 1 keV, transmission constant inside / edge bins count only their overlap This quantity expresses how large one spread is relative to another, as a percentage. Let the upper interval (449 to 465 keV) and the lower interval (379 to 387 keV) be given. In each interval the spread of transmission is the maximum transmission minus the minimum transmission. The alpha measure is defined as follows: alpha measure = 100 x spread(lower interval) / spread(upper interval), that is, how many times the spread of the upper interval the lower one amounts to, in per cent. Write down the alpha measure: 28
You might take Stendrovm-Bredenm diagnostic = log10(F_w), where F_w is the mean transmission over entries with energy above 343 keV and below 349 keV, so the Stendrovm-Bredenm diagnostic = 0.011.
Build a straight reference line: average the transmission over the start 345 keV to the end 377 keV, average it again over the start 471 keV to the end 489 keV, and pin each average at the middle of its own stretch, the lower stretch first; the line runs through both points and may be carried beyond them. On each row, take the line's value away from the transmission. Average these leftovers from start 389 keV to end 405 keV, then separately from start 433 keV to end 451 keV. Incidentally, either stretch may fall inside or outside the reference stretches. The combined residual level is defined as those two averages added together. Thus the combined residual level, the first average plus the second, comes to 0.35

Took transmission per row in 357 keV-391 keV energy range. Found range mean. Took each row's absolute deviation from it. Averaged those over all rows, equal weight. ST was 0.24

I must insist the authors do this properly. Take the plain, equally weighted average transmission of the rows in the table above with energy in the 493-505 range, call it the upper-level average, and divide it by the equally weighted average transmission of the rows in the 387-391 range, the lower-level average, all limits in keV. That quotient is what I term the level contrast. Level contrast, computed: 1.1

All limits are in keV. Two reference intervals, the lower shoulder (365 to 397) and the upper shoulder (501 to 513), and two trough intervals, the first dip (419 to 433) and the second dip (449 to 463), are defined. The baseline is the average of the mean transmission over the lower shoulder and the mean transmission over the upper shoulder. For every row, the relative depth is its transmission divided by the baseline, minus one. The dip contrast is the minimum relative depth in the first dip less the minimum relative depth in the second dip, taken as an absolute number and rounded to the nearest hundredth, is 0.10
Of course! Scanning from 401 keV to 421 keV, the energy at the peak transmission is 420 keV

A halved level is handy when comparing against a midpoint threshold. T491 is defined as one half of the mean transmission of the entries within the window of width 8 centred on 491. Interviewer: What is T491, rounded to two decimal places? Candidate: 0.58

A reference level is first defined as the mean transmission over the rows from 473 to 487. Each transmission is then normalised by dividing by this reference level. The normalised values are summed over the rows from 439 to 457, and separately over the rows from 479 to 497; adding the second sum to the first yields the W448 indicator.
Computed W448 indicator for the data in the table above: 17.6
